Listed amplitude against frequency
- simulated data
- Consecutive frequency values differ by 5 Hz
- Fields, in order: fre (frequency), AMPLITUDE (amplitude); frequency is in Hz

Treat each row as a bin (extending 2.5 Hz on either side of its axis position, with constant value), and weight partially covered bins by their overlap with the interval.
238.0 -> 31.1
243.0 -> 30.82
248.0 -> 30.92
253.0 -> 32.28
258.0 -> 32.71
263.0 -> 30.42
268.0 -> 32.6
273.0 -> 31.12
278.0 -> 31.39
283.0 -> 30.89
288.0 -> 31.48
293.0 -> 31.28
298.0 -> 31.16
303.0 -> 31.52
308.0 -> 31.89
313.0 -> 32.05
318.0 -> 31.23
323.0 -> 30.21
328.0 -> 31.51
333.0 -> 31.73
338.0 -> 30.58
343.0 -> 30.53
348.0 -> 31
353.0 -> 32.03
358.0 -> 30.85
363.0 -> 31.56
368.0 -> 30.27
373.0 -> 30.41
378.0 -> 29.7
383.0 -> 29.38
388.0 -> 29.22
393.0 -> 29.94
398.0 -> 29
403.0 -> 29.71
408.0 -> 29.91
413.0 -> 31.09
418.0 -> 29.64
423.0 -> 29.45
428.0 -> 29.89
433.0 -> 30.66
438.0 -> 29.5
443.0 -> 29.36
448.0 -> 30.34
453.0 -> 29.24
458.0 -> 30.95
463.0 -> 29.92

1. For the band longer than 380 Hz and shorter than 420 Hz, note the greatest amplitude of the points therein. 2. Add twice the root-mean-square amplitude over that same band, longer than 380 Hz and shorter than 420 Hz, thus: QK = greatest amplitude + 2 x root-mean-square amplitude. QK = 91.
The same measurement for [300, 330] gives 95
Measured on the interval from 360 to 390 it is 92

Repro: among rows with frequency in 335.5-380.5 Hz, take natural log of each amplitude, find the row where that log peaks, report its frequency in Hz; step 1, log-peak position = 353.0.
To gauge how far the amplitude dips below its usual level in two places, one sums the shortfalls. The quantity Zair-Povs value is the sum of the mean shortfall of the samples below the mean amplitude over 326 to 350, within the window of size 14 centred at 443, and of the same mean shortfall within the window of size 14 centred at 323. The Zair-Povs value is 1.4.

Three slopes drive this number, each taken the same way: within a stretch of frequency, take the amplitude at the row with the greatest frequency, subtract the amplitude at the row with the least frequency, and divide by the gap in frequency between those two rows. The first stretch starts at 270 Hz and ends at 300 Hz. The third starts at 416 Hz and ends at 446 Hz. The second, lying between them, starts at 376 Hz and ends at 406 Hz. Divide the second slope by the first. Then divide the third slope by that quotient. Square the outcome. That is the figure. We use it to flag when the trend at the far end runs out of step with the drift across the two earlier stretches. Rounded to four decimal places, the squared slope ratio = 0.0020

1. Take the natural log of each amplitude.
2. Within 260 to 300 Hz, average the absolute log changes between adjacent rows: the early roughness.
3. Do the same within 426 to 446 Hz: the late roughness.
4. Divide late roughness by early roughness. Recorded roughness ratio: 0.95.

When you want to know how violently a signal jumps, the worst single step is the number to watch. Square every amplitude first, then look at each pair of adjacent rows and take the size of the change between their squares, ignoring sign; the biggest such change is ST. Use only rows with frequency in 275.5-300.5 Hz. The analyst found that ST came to 37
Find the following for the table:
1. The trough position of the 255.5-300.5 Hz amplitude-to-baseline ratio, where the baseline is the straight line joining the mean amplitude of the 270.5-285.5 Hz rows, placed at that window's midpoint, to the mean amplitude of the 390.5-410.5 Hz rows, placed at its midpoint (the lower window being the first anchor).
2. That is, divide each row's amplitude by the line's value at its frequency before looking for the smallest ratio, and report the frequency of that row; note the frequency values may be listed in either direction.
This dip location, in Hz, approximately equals 263.0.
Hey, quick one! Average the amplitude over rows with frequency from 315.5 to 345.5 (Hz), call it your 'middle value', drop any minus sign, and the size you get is 31.0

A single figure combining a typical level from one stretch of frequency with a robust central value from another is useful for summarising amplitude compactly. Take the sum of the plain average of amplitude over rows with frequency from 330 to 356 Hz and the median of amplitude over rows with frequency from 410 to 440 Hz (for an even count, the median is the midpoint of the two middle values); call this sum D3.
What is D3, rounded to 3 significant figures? 60.9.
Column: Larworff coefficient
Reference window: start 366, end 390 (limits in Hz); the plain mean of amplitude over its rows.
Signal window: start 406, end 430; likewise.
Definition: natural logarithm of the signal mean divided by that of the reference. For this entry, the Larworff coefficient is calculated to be 0.01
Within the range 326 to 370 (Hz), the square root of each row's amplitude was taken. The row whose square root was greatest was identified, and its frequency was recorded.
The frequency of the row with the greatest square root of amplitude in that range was 353.0 Hz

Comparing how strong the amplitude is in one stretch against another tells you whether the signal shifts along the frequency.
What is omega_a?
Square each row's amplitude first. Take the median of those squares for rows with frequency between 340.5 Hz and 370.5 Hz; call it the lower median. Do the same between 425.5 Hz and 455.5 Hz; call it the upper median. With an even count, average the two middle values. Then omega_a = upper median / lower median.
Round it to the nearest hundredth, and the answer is 0.92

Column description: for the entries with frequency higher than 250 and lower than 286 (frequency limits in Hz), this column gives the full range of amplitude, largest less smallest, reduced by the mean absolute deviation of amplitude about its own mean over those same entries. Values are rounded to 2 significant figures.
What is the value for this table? 1.5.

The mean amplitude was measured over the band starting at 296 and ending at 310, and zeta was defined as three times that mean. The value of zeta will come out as 94.6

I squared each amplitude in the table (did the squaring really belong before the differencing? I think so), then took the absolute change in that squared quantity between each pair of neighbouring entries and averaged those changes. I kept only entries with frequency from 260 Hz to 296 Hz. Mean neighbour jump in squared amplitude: 55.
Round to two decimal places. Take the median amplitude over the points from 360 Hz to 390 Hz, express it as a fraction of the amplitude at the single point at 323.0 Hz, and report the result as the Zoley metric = 0.99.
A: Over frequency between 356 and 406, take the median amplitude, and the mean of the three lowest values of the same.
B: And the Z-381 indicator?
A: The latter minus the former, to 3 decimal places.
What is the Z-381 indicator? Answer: -0.625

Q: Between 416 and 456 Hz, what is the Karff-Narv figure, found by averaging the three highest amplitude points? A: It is 30.3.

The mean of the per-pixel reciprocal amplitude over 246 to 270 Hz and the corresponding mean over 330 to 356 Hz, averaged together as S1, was 0.0318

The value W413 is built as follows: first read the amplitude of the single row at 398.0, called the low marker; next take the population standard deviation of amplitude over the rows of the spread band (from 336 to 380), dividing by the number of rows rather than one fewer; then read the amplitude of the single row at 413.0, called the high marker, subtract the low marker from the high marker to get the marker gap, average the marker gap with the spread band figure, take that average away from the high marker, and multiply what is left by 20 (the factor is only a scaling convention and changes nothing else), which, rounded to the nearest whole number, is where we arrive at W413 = 594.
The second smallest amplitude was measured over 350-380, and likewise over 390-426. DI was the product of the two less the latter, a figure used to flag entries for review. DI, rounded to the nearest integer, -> 862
